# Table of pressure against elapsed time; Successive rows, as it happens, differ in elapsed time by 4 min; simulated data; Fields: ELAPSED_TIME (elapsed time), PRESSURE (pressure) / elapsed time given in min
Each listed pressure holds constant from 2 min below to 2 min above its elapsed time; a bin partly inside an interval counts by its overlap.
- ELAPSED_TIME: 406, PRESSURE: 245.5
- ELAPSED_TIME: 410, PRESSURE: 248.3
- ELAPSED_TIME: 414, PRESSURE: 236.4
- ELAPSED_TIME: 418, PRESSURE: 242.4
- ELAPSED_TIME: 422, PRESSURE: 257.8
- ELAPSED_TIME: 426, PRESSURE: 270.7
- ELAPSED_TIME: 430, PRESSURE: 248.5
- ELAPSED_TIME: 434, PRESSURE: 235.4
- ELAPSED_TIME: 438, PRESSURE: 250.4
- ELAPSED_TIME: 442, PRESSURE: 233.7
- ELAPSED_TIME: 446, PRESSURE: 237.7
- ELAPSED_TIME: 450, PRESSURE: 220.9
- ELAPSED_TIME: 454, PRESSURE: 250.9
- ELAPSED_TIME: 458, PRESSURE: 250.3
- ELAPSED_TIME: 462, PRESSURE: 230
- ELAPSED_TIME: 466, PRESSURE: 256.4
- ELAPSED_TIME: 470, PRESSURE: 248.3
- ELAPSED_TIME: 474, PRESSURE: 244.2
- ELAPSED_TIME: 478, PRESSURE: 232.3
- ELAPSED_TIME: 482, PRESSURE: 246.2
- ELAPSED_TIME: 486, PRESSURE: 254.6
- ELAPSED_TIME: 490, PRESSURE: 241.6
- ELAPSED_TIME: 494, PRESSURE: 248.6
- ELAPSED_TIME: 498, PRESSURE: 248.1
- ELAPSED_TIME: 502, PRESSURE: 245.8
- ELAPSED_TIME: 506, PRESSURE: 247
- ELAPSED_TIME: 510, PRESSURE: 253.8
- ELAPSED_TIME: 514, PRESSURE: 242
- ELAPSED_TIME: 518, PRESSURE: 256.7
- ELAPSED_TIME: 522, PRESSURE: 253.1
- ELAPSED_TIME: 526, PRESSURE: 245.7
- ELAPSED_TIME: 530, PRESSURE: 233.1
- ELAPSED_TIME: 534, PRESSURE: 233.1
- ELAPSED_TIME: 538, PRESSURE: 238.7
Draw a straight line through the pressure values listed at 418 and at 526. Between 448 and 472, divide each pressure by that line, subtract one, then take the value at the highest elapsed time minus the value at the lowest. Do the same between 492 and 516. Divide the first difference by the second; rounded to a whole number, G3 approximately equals -4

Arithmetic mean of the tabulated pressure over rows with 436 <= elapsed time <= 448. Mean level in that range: 241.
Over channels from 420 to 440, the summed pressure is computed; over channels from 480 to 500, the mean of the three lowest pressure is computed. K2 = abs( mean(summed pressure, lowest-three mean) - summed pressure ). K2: 509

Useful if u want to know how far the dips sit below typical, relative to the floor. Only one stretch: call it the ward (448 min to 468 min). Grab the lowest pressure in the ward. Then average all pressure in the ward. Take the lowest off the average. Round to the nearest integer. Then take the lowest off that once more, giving -200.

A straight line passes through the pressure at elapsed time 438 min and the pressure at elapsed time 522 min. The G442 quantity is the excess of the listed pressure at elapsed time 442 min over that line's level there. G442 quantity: -17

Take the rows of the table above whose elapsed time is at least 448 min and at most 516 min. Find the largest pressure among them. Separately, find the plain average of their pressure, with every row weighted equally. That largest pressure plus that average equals 501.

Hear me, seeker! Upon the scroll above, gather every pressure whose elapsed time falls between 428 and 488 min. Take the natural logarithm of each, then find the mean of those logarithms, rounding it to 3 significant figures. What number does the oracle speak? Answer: 5.49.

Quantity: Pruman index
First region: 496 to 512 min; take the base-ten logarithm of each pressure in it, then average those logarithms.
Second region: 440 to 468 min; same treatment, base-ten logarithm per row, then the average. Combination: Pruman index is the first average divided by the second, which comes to 1.01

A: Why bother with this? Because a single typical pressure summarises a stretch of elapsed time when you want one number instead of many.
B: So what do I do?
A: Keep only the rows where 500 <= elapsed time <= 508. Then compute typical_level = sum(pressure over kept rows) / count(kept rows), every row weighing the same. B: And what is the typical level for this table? 246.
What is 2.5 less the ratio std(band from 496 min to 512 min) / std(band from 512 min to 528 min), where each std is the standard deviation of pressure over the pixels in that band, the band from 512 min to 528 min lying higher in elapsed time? 2.0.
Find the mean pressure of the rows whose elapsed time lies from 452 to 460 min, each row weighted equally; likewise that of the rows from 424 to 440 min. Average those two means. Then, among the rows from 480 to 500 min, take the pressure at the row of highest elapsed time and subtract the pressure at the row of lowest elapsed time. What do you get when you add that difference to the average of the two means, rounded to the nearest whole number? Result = 253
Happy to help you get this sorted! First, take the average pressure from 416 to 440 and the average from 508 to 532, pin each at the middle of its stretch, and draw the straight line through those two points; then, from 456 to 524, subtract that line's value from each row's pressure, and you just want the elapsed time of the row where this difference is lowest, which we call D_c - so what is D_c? 462 min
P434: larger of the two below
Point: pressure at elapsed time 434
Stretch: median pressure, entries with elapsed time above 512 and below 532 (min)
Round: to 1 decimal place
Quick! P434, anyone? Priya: 245.7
